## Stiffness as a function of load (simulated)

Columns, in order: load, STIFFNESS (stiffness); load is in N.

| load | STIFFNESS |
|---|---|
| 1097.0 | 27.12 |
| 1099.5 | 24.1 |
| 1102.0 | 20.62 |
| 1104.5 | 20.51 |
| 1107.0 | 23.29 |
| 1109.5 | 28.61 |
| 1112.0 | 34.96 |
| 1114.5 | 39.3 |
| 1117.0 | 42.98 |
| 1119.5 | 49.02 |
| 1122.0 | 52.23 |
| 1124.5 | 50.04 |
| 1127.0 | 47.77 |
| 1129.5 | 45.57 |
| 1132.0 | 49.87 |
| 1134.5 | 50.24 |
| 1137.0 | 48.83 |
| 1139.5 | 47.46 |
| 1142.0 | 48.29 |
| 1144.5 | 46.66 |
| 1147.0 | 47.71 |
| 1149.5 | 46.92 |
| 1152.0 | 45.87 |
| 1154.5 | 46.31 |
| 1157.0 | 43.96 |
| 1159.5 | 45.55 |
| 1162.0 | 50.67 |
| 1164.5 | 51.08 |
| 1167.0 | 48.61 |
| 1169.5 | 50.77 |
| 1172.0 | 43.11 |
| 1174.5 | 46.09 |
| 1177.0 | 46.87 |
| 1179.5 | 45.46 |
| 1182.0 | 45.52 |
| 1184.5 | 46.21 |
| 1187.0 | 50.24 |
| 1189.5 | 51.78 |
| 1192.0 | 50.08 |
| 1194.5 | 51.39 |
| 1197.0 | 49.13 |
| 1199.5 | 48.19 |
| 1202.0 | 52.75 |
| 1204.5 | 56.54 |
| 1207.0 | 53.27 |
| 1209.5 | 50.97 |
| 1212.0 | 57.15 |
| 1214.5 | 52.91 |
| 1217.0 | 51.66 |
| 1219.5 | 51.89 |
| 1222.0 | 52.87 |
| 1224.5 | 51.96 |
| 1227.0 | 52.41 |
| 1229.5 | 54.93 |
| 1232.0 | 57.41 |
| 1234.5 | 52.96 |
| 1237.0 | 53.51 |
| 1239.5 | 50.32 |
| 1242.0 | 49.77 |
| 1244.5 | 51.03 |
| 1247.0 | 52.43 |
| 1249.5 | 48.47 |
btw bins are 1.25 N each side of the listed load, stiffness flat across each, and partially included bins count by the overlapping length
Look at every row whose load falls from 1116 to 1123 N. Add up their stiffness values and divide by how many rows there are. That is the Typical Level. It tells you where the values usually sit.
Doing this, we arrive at 48.1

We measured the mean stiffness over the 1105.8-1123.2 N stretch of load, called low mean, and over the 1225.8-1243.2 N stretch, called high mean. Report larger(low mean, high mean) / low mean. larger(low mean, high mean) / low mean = 1.37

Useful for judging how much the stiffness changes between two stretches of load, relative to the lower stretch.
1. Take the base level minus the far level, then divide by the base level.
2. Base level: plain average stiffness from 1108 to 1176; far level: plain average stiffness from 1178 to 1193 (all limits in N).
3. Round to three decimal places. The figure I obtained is -0.043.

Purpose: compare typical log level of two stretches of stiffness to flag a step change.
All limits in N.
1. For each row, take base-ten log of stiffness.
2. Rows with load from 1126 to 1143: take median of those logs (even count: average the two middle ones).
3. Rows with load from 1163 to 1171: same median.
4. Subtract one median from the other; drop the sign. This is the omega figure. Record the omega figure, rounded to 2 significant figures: 0.022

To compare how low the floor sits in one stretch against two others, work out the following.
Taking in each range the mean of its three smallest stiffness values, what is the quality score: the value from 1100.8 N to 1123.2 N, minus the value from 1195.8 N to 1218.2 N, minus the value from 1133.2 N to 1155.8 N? -74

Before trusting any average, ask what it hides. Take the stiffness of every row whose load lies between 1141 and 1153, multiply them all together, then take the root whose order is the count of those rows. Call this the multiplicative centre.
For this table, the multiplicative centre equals 47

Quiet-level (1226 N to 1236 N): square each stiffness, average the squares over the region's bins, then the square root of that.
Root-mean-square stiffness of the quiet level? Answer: 54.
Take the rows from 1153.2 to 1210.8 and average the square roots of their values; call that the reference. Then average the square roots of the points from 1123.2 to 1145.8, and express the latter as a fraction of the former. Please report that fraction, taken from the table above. 0.994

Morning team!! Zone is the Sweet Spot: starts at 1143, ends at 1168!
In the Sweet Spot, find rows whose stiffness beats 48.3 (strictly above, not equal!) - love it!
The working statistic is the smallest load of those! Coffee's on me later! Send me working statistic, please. 1162.0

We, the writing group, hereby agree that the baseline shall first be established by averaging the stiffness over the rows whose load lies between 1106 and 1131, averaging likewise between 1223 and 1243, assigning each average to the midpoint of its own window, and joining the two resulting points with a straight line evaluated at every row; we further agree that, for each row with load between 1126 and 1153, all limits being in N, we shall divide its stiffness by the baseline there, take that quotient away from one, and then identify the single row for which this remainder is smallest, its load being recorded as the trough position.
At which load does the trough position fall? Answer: 1134.5 N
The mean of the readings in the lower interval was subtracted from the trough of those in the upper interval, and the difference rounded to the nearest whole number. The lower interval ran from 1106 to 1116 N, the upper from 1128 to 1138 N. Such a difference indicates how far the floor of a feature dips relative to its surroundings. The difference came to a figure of 14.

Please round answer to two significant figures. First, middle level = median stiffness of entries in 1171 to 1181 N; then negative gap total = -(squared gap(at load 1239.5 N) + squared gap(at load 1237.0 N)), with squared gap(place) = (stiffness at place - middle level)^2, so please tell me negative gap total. -80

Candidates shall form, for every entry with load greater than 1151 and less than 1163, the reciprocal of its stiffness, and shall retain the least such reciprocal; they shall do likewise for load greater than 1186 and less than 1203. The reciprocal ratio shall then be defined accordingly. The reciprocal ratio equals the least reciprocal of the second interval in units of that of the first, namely 0.96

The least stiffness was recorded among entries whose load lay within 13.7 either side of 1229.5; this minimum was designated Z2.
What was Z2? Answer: 49.77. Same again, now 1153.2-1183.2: 43.11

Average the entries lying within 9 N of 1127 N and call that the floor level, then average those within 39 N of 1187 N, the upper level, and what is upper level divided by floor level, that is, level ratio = 1.01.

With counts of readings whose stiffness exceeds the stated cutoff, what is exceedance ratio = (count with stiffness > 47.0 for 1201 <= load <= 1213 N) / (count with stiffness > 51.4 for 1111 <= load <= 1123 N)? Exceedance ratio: 5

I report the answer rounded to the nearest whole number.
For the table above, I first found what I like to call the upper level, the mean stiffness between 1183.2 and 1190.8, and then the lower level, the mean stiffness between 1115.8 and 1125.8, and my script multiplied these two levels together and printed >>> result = 2400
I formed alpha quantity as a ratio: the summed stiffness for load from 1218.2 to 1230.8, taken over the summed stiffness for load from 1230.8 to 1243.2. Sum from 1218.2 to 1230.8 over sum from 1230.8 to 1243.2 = 1.00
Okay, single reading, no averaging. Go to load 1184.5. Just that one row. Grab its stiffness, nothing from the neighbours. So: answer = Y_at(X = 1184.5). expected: 46.21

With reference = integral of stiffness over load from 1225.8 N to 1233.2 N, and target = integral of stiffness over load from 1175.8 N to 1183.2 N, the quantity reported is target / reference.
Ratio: 0.84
